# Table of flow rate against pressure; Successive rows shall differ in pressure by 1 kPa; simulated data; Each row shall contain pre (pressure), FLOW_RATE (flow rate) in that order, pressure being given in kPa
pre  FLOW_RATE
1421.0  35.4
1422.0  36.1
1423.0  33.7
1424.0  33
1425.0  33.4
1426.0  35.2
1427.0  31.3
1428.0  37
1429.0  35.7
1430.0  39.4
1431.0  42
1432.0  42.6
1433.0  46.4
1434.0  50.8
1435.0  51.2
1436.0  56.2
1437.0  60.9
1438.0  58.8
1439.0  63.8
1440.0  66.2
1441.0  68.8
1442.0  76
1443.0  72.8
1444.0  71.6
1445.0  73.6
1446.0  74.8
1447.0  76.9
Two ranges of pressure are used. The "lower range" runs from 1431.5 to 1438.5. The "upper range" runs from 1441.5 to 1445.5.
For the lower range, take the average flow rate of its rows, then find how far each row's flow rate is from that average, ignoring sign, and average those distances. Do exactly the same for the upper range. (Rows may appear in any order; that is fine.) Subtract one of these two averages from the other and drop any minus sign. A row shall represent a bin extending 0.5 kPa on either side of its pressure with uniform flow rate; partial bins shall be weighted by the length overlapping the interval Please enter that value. 4.0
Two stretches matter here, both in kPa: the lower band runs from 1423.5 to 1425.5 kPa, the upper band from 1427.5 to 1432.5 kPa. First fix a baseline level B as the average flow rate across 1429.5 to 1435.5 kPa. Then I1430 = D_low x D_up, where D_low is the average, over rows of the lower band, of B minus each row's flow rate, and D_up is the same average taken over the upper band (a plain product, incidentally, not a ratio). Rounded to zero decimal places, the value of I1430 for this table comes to 74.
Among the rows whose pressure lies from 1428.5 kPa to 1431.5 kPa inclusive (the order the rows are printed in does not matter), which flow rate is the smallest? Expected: 35.7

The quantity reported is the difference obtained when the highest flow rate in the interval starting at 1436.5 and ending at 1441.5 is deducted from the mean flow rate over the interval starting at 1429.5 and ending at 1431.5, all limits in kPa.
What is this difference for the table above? -28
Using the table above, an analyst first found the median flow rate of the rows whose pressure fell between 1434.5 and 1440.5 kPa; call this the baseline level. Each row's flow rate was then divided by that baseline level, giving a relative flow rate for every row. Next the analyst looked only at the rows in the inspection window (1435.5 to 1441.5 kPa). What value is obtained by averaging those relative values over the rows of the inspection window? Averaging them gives 1.0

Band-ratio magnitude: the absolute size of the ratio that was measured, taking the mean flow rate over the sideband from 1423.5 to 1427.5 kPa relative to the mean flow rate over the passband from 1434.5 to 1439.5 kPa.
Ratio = 0.57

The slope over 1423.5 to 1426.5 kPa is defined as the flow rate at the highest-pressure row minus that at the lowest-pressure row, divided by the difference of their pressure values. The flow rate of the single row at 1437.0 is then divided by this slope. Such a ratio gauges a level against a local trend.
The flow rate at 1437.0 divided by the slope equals 55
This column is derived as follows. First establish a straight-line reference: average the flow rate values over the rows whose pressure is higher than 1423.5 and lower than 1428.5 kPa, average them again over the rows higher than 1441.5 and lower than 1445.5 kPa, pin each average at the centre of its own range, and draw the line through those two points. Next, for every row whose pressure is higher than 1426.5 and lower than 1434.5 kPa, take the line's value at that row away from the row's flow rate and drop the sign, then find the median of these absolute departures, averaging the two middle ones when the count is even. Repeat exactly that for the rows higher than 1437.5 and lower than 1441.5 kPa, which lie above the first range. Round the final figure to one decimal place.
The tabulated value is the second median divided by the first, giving 0.2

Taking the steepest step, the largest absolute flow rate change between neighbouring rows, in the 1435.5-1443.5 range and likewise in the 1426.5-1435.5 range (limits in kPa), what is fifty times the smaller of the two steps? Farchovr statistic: 285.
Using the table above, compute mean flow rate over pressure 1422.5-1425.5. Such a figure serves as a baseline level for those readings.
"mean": 33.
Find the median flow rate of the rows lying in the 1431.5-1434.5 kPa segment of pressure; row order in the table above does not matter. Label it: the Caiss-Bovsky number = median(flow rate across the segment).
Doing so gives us 46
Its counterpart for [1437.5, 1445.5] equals 70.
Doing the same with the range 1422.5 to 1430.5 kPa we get 34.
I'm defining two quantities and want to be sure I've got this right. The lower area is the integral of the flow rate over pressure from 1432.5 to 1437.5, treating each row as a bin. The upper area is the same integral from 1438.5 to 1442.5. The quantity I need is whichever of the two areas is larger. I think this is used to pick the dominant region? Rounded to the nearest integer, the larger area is 275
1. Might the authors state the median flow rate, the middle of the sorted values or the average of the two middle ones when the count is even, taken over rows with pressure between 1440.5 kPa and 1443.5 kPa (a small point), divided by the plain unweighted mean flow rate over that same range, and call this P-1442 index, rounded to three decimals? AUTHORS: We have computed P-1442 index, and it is 1.004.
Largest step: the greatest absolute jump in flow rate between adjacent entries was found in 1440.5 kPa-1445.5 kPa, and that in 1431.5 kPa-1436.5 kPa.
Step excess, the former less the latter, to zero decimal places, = 2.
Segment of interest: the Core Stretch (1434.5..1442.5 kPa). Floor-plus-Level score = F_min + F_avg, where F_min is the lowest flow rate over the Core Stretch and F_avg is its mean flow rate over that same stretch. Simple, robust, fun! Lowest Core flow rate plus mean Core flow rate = 114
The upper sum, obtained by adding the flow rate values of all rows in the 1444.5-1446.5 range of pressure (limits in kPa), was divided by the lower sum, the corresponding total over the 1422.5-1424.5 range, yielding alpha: 2.2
